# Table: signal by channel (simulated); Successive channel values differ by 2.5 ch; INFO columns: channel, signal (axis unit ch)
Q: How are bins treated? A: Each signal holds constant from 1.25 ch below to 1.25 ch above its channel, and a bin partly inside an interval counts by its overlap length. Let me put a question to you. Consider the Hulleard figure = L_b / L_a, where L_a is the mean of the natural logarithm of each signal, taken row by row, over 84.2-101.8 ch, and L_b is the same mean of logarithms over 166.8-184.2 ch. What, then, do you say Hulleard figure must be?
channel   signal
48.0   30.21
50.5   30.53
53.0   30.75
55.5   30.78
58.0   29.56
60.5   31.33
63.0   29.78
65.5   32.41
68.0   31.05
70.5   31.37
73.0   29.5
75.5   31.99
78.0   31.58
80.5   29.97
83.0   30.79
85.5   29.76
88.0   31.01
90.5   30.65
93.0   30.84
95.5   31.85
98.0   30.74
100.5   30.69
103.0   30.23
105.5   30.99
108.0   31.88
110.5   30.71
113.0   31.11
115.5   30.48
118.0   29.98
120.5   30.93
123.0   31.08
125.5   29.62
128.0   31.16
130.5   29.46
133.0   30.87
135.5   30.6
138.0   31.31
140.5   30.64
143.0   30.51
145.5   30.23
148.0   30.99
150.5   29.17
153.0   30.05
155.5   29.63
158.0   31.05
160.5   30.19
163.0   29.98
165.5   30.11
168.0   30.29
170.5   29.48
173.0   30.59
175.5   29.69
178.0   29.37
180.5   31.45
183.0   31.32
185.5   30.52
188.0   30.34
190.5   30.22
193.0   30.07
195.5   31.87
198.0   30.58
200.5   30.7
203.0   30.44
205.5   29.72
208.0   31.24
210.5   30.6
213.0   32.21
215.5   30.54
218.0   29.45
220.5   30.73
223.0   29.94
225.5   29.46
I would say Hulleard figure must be 1.00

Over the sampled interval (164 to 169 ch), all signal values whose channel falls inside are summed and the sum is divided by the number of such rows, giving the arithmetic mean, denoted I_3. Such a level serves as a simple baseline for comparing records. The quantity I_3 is 30.2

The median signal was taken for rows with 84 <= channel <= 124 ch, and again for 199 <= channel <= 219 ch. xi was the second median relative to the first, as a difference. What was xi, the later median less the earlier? -0.220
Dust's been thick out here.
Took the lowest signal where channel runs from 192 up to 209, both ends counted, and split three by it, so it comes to 0.101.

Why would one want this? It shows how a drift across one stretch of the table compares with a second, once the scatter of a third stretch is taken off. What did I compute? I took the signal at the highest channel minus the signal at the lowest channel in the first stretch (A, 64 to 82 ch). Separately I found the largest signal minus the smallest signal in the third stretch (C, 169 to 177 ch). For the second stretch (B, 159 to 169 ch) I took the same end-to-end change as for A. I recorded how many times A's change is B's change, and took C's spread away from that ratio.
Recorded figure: -25.5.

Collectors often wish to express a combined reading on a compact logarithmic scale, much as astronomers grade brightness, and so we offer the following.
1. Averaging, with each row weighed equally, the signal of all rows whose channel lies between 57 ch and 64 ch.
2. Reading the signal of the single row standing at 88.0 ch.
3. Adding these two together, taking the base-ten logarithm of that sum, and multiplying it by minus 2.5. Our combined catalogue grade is -4.47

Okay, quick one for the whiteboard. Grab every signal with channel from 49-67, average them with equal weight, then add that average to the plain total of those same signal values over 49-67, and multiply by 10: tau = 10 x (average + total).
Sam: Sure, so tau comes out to 2459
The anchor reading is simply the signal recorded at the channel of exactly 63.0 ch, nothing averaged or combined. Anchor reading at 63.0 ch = 29.78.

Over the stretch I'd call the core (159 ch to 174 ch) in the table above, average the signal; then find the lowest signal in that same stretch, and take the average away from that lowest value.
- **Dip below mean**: -0.63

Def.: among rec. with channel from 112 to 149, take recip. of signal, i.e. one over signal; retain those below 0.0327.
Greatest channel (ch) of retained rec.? 148.0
